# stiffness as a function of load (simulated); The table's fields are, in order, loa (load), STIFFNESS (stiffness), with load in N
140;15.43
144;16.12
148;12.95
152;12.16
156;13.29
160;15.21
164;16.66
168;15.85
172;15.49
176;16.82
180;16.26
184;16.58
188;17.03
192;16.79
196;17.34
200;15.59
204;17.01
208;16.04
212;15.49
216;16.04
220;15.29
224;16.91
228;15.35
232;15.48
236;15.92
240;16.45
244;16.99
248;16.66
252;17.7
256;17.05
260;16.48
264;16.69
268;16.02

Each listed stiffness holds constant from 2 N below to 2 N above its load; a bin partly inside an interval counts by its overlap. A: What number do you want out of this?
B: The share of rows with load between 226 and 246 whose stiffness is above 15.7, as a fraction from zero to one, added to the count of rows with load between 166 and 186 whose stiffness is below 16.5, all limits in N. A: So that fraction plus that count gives 3.60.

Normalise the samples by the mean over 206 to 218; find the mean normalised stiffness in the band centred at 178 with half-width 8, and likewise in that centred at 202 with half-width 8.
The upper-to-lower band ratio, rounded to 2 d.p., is 1.01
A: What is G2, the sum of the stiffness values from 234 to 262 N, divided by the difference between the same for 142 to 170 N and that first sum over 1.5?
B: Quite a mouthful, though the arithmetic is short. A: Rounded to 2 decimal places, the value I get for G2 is 4.87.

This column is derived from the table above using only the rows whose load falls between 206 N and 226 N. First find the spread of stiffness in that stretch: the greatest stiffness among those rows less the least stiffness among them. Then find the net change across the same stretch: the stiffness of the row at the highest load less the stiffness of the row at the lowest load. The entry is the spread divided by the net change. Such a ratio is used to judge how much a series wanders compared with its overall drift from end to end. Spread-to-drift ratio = 1.9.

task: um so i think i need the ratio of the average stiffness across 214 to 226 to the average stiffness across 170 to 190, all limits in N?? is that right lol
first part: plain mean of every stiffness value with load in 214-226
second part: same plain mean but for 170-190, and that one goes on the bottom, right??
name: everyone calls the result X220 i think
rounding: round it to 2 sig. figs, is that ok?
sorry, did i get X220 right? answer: 0.98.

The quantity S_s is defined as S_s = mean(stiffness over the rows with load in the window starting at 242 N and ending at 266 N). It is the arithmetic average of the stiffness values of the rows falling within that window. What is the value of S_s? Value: 16.9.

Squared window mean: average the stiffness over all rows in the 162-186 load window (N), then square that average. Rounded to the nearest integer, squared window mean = 265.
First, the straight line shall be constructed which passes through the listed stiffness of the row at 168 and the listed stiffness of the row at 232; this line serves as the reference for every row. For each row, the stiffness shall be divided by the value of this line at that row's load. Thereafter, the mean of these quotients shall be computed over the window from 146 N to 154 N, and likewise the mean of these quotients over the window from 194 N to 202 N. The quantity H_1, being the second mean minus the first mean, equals 0.26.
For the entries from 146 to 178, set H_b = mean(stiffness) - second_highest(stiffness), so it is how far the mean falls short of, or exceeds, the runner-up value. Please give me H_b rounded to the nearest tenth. -1.9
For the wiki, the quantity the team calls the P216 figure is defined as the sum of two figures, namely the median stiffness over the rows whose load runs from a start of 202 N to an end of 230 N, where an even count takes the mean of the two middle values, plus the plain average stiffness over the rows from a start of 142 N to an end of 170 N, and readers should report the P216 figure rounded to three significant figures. 30.6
